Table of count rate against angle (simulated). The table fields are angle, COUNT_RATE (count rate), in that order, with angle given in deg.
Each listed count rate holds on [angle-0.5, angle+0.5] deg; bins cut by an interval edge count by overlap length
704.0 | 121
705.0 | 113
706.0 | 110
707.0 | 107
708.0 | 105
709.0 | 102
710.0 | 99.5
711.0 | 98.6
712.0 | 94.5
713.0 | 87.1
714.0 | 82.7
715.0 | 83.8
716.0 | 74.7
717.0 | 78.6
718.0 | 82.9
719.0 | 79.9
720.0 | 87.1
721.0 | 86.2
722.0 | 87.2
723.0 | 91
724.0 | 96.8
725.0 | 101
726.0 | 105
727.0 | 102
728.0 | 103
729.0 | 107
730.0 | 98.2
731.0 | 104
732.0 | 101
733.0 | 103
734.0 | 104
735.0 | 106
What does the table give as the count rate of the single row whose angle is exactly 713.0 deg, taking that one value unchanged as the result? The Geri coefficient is 87.1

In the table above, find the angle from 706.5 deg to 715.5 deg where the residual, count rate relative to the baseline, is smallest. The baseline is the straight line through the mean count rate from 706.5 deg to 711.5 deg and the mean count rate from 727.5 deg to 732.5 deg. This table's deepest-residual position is 714.0 deg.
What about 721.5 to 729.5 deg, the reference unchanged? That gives 722.0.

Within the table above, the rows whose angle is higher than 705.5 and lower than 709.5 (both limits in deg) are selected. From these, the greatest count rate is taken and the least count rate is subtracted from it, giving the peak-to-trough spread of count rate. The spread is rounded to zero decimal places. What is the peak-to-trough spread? 8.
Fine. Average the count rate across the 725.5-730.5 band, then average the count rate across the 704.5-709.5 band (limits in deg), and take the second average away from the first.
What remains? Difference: -4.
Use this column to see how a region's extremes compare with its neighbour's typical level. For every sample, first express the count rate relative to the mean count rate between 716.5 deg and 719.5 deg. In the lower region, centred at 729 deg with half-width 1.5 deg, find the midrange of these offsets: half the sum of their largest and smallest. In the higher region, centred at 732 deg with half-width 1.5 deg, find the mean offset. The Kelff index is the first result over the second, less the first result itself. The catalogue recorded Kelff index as -21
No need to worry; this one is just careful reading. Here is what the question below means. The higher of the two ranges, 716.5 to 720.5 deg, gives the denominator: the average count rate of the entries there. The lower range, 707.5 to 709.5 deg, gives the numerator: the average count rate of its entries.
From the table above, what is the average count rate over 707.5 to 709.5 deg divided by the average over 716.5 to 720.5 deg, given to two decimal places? 1.26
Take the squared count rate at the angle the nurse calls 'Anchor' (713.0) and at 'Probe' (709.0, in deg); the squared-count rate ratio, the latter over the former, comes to 1.4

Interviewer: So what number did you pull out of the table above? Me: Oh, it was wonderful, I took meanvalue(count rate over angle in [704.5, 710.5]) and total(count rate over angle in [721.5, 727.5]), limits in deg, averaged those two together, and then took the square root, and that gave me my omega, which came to 18.6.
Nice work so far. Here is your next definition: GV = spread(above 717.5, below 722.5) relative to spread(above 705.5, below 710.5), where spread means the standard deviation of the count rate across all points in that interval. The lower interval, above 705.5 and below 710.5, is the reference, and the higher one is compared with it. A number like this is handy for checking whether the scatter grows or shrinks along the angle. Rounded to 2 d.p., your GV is 0.77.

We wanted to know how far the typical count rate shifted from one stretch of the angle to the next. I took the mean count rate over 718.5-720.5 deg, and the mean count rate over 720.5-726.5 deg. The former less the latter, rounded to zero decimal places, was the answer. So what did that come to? -11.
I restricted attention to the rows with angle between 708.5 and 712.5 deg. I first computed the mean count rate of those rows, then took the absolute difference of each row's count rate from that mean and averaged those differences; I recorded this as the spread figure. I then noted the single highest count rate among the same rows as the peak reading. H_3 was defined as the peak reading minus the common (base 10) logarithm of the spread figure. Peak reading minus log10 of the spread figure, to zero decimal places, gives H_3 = 102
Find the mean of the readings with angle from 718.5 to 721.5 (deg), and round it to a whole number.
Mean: 84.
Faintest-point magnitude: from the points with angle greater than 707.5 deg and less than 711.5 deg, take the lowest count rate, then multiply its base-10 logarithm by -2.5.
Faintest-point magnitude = -4.98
